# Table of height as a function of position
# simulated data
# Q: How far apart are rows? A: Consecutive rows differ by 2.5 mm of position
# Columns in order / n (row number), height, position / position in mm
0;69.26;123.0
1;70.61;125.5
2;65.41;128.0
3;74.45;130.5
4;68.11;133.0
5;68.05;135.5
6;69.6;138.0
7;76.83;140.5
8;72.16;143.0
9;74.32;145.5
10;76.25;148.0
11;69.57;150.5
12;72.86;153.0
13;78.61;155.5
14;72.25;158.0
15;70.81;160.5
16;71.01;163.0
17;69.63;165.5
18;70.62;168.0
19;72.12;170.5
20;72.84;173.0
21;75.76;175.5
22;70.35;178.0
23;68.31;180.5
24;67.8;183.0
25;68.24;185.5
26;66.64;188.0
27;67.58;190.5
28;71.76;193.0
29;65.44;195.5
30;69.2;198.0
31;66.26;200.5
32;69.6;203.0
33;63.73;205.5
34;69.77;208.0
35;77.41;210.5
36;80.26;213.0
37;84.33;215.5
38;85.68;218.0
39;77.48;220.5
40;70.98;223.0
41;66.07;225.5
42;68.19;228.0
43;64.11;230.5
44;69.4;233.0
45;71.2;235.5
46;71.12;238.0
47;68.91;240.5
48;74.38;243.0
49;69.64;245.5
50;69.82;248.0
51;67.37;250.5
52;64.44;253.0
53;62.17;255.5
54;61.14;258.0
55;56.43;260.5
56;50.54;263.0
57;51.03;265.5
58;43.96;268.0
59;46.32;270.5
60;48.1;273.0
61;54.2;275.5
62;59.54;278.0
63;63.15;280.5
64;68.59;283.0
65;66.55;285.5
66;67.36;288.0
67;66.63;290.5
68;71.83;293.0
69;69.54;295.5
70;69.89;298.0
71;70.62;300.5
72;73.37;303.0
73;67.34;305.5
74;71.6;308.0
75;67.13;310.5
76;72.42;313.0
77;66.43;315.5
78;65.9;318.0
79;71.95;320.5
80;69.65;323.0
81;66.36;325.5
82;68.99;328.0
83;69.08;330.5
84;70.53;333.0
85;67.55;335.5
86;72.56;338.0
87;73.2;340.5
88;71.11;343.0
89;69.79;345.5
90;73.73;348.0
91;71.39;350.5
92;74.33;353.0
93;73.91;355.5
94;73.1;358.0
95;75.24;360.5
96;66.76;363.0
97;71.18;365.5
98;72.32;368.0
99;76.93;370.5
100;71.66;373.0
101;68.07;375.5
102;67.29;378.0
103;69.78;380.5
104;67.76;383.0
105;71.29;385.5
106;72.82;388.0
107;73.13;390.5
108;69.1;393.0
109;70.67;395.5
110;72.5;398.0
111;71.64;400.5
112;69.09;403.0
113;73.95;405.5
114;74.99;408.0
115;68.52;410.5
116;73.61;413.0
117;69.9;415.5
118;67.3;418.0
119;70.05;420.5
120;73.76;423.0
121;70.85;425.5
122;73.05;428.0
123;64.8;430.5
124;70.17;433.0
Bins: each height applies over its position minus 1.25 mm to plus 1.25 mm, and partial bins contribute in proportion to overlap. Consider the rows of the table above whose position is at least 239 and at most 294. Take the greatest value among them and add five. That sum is 79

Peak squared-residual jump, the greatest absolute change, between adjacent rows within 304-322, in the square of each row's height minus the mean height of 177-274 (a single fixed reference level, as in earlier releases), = 31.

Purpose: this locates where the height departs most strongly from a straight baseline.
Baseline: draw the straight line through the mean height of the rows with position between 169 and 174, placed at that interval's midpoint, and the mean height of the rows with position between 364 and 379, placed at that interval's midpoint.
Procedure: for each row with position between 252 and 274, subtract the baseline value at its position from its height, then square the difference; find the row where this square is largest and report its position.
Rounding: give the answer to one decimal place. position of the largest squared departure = 268.0 mm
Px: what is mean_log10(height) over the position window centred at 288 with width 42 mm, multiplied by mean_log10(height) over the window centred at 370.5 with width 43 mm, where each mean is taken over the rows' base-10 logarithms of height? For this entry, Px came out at 3.33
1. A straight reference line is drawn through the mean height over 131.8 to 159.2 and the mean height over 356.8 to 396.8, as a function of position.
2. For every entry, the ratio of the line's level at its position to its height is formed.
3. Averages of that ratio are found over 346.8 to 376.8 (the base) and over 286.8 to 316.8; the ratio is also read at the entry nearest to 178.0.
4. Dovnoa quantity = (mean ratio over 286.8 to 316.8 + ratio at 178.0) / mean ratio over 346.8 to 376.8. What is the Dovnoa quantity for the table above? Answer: 2.09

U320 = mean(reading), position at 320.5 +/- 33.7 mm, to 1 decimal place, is 70.0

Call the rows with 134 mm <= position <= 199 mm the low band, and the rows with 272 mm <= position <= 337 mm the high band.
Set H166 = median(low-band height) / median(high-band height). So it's 1.039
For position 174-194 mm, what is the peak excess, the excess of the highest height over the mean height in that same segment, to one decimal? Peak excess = 6.2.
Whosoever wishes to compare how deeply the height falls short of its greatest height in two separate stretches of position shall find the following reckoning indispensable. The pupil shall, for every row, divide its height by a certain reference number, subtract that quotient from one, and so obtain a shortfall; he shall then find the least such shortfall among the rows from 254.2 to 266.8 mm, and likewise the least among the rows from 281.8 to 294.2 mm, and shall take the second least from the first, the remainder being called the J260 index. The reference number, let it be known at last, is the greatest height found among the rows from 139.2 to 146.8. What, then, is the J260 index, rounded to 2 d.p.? 0.13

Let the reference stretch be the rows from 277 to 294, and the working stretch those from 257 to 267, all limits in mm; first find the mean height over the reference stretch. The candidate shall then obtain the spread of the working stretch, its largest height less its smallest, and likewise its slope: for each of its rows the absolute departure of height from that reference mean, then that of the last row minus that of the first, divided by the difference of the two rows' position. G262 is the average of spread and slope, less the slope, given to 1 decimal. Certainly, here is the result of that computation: 4.6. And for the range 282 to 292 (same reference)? 1.2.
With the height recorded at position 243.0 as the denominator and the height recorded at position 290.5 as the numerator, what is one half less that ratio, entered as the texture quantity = -0.40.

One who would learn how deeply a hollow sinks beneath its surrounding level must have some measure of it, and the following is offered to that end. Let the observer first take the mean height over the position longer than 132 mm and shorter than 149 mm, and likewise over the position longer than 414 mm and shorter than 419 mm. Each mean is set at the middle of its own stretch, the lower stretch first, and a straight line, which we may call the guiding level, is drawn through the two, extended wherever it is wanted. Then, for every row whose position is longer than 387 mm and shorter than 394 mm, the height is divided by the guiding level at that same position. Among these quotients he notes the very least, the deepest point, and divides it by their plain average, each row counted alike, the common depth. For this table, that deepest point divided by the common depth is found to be 0.964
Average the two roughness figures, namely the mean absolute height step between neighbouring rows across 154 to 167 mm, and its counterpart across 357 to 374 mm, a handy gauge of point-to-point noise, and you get 3.34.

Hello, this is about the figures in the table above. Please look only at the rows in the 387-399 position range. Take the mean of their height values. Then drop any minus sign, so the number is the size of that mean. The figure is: 71.6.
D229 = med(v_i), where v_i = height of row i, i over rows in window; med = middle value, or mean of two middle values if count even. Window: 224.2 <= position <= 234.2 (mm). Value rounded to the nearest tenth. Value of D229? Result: 67.1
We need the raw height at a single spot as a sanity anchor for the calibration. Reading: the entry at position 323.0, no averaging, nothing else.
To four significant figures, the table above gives 69.65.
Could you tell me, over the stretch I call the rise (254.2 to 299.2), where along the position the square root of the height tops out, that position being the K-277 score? 293.0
